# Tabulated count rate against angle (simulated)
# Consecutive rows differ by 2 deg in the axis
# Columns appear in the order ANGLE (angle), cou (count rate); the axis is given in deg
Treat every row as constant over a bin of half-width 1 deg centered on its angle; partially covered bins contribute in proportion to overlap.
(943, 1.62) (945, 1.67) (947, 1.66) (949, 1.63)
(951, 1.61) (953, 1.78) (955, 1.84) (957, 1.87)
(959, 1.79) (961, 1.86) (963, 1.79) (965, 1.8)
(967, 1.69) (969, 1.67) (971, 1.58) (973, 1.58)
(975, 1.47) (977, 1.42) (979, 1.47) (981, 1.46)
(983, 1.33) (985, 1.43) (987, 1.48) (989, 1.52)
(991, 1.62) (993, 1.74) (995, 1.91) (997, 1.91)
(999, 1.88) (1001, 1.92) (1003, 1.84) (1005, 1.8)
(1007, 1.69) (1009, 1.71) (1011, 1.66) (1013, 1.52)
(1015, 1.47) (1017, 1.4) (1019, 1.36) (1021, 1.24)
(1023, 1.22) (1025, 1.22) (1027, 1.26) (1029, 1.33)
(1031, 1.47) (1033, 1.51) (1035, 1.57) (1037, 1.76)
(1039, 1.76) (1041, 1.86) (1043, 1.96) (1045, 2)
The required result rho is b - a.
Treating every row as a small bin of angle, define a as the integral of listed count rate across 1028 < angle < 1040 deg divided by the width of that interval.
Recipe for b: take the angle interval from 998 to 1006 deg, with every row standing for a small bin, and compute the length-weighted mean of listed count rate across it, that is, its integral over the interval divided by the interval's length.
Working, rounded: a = 1.57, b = 1.86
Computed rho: 0.29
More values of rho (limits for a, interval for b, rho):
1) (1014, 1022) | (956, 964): 0.46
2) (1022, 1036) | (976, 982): 0.08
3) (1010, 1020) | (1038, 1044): 0.38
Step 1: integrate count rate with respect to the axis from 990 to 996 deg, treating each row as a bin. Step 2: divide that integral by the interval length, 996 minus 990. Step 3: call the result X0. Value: 1.76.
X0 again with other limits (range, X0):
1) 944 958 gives 1.72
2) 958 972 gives 1.74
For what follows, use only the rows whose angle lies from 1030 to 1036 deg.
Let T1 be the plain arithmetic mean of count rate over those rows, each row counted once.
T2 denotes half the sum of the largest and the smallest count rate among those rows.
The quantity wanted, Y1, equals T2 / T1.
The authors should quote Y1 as 1.00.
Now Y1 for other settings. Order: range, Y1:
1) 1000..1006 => 1.00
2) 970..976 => 0.99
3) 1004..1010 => 1.01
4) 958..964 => 1.01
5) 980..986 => 0.99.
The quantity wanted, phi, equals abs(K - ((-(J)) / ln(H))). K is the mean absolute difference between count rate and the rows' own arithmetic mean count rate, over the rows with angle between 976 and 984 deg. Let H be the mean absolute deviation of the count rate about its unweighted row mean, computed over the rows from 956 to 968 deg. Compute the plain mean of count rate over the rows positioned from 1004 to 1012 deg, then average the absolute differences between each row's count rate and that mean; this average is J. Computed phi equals 0.03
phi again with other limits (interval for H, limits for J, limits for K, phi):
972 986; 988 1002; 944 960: 0.04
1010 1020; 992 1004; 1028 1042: 0.14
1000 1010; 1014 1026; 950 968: 0.02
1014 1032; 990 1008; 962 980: 0.08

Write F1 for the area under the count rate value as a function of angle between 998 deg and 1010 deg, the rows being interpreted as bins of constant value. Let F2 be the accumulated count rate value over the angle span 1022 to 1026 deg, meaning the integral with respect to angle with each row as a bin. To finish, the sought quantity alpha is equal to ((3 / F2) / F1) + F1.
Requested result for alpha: 22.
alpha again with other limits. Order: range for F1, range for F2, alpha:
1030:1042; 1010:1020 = 20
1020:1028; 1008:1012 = 10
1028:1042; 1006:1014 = 23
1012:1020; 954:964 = 12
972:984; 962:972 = 17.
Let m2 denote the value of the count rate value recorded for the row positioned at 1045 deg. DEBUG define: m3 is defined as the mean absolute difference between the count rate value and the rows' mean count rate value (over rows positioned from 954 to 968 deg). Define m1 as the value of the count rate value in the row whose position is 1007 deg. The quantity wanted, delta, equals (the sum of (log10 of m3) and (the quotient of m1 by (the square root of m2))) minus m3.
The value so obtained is -0.2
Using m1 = 1.69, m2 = 2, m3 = 0.04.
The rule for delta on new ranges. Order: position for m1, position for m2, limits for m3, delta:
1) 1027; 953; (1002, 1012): -0.3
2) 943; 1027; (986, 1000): 0.5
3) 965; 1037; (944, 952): -0.3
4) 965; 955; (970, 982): 0.0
